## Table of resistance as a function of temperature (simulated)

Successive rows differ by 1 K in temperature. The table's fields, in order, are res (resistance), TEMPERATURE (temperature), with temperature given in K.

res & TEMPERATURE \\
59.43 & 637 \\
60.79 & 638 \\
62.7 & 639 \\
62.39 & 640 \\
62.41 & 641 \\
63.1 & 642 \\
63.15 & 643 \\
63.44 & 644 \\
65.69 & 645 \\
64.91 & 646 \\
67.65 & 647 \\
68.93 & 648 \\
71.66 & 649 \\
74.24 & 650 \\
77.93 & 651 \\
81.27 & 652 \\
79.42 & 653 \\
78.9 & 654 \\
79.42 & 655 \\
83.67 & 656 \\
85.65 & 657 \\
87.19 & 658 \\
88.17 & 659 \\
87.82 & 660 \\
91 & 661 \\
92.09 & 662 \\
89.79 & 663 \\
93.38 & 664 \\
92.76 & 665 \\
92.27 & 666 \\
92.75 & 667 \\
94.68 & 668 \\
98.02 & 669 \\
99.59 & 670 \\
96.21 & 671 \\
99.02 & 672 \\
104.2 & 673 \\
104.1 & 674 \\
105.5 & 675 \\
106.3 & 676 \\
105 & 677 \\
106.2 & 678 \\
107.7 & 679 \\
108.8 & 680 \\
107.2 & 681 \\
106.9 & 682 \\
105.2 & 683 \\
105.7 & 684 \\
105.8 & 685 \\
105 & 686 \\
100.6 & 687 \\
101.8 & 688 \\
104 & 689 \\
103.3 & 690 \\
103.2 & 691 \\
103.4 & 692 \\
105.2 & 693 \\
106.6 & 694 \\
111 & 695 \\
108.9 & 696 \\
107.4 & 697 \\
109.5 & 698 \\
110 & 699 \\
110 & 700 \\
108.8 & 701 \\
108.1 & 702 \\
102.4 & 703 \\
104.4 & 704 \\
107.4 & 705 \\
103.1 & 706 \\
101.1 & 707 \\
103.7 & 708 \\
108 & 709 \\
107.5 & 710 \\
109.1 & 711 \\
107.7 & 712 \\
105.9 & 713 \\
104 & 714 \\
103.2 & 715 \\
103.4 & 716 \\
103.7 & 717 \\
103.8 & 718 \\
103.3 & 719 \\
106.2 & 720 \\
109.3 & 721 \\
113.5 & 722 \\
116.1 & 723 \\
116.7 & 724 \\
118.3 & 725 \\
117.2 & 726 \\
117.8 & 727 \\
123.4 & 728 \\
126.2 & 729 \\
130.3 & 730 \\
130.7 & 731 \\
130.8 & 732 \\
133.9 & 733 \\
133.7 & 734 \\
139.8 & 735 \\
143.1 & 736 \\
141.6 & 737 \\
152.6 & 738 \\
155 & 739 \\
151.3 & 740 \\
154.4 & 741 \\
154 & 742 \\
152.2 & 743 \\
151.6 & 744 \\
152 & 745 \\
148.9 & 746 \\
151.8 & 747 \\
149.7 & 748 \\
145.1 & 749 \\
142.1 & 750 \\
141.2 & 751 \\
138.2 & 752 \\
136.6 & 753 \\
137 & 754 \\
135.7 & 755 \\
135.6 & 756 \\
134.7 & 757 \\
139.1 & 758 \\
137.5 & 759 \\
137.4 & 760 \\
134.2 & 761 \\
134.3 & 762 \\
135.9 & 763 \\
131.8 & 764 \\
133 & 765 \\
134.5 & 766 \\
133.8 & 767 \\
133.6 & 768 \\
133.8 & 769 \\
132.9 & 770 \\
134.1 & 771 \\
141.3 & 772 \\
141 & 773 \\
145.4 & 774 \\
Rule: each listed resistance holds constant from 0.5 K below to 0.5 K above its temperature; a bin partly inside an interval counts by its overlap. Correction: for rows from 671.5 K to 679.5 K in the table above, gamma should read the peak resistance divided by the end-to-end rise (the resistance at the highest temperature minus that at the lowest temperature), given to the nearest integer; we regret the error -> 12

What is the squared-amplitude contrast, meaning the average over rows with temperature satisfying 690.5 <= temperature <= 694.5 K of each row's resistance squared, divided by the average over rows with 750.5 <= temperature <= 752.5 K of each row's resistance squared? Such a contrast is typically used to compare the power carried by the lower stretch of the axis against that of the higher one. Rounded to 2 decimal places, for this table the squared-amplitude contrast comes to 0.56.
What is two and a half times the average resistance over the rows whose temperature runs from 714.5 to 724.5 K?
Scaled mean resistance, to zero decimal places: 270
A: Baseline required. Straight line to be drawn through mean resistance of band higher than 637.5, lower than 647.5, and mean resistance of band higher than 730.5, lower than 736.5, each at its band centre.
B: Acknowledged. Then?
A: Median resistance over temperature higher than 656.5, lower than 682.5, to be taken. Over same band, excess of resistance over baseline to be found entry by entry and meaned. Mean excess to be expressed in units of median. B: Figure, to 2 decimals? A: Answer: 0.13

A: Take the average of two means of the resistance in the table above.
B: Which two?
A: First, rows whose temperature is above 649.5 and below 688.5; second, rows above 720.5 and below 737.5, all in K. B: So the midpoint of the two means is 111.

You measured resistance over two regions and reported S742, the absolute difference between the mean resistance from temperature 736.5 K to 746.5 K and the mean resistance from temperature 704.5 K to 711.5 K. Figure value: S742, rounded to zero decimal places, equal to 46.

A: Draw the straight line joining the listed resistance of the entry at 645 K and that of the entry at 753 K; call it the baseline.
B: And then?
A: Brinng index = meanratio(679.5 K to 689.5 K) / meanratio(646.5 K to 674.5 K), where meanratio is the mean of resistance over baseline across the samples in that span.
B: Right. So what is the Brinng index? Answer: 1.00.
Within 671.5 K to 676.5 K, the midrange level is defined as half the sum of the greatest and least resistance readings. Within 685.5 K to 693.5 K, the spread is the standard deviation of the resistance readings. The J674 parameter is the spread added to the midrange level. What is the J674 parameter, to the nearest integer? 104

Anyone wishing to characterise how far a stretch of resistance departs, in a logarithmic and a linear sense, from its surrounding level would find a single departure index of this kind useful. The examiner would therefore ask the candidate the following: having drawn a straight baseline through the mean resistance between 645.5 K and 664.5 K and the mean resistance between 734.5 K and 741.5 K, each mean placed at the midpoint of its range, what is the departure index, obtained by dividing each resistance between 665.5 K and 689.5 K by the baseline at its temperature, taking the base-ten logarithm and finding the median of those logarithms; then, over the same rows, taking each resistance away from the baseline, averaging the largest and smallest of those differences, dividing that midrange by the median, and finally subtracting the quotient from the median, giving 58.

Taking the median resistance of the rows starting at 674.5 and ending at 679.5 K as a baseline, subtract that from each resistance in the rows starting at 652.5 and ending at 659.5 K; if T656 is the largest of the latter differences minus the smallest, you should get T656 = 9.3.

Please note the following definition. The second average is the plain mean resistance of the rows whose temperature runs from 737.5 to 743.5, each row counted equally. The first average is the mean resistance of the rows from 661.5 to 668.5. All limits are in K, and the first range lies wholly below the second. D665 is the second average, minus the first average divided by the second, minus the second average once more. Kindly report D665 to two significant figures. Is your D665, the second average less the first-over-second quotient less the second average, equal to -0.60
